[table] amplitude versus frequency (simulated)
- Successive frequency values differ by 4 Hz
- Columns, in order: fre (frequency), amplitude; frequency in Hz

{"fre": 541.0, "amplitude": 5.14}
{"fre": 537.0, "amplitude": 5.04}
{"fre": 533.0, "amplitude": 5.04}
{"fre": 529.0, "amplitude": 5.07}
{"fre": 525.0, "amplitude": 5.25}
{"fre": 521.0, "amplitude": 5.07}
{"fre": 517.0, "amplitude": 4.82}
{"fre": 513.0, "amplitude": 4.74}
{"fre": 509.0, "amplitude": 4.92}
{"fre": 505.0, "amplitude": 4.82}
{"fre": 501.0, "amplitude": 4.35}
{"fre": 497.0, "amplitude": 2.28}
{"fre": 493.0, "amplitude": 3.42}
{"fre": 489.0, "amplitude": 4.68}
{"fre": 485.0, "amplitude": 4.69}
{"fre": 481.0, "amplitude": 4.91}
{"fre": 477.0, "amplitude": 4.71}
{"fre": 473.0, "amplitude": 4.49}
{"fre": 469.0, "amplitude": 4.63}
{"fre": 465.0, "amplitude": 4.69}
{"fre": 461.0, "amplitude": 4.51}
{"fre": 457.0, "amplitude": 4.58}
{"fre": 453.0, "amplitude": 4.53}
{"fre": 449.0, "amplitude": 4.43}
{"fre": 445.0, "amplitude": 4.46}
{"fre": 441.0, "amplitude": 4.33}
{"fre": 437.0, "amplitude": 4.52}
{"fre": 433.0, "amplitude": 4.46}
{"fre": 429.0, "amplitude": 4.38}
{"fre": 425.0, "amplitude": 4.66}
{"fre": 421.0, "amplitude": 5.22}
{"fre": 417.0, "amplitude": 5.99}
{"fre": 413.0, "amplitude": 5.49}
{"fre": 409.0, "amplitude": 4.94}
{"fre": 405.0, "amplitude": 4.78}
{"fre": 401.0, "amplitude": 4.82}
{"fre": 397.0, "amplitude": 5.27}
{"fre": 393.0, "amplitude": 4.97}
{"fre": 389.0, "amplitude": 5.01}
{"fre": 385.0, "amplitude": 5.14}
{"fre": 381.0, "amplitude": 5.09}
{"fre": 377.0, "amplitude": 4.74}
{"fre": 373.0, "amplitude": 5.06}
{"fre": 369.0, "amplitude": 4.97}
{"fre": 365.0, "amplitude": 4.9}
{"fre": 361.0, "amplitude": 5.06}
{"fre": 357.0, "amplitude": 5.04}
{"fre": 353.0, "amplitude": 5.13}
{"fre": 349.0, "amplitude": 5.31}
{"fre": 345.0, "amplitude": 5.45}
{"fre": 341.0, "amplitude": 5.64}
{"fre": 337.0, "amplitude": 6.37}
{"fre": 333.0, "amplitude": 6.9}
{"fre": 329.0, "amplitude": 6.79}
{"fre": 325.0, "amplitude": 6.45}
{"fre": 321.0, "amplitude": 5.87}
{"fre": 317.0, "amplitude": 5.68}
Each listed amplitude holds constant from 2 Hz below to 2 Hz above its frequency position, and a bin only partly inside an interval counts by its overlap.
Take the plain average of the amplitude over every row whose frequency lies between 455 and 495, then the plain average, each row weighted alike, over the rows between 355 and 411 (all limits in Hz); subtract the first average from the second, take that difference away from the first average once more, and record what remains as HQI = 4.1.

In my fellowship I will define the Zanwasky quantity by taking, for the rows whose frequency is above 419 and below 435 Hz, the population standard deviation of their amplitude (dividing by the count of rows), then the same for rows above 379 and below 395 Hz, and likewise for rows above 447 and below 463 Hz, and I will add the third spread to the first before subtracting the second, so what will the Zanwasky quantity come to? 0.32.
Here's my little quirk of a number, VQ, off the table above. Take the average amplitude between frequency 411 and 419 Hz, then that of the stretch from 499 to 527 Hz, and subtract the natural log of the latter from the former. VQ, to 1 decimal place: 4.2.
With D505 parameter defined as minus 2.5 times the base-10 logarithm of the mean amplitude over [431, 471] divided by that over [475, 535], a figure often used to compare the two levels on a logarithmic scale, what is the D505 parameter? 0.017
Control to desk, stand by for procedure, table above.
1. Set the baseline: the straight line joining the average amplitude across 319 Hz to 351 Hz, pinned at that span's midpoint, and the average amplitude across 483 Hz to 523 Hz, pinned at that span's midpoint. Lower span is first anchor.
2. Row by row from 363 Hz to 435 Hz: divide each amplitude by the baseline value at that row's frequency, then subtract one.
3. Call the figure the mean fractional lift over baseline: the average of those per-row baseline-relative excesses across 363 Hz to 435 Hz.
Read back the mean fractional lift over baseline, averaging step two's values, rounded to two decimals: -0.08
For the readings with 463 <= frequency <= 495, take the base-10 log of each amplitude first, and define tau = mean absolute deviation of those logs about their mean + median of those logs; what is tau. 0.70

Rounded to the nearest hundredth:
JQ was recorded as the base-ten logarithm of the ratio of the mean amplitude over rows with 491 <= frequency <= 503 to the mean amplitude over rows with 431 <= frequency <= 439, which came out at -0.13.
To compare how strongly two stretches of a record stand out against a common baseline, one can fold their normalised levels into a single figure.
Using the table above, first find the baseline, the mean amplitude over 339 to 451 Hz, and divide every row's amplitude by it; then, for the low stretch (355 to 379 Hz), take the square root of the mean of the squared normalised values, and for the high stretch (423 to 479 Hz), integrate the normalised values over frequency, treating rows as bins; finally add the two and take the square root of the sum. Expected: 7.2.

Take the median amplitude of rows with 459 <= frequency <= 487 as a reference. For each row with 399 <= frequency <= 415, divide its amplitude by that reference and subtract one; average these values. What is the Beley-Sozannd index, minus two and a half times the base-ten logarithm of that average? 2.92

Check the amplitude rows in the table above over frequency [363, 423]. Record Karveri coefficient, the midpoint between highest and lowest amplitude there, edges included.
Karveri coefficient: 5.4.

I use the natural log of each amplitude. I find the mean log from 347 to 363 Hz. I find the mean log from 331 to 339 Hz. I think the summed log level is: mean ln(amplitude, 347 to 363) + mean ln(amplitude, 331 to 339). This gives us 3.53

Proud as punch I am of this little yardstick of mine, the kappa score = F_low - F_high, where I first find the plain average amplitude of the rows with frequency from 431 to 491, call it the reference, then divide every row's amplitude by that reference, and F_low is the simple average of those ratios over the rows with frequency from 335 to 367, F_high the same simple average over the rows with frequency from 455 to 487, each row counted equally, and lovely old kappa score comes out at 0.16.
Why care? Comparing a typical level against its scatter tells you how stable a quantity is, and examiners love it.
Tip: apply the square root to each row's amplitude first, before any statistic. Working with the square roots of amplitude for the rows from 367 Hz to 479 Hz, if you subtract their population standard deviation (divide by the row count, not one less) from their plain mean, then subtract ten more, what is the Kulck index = -7.89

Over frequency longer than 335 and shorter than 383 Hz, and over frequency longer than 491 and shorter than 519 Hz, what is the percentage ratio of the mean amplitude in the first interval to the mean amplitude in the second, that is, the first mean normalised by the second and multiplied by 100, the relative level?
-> 125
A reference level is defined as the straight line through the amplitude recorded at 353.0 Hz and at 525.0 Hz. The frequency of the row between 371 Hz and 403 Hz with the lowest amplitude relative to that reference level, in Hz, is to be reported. 377.0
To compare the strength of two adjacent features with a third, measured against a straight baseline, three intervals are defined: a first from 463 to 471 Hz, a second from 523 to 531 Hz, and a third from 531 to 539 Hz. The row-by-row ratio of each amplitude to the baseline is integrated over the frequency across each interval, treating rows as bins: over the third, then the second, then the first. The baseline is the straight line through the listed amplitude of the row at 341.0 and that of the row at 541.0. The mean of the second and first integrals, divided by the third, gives 0.96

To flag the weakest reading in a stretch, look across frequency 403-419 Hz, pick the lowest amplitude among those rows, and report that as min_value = 4.78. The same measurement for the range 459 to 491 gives 4.49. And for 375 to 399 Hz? 4.74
